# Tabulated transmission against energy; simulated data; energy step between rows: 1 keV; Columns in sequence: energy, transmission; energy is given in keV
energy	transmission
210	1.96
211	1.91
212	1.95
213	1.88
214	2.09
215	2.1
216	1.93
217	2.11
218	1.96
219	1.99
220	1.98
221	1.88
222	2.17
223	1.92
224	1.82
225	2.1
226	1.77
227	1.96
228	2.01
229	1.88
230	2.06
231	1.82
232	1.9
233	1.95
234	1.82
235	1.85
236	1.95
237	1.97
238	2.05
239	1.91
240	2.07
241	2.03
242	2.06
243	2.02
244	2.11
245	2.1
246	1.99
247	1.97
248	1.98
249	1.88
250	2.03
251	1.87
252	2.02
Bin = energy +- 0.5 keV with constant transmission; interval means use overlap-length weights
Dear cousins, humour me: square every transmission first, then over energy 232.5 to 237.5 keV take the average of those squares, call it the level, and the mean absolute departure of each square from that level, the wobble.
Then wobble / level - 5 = -4.939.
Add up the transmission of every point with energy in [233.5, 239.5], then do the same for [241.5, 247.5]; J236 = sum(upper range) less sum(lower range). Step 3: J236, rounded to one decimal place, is 0.7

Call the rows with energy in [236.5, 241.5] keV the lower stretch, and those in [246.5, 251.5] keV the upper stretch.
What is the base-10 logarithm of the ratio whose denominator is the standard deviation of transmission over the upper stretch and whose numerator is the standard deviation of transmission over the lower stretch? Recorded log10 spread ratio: -0.02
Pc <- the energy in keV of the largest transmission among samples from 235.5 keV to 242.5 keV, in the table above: 240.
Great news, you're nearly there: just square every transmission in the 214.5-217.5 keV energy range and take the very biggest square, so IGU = 4.45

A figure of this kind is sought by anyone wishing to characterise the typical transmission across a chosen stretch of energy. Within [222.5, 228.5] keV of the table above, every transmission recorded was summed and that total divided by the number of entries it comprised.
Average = 1.93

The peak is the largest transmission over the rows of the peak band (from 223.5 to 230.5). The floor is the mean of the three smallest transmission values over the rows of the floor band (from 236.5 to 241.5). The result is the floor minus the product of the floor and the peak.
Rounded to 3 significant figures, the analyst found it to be -2.17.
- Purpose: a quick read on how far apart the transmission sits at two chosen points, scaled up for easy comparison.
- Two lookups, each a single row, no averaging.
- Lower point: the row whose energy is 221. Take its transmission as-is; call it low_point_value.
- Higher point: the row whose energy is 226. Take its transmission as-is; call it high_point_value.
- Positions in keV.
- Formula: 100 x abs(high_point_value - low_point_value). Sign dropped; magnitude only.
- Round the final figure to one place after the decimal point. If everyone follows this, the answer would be 11.0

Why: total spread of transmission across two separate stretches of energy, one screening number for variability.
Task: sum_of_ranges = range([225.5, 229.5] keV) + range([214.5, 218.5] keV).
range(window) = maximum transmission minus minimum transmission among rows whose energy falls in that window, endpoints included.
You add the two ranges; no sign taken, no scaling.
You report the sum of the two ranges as 0.42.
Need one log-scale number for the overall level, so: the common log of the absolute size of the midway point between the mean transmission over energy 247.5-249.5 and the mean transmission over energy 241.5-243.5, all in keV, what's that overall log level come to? 0.298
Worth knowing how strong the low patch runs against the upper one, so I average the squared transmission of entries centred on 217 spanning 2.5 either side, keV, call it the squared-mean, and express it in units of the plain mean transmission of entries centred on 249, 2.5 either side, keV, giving 2.10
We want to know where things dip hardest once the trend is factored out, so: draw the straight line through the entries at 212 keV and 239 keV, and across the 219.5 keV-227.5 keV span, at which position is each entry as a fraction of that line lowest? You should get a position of 226 keV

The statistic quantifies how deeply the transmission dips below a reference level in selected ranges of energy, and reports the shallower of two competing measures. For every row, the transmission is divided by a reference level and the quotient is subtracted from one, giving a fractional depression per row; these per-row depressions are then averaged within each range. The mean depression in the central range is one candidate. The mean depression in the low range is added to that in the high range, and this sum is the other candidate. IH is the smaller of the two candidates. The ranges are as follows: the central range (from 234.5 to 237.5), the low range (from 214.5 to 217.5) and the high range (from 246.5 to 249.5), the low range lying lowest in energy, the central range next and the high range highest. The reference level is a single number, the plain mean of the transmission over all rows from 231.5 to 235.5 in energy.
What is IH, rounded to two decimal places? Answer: -0.12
